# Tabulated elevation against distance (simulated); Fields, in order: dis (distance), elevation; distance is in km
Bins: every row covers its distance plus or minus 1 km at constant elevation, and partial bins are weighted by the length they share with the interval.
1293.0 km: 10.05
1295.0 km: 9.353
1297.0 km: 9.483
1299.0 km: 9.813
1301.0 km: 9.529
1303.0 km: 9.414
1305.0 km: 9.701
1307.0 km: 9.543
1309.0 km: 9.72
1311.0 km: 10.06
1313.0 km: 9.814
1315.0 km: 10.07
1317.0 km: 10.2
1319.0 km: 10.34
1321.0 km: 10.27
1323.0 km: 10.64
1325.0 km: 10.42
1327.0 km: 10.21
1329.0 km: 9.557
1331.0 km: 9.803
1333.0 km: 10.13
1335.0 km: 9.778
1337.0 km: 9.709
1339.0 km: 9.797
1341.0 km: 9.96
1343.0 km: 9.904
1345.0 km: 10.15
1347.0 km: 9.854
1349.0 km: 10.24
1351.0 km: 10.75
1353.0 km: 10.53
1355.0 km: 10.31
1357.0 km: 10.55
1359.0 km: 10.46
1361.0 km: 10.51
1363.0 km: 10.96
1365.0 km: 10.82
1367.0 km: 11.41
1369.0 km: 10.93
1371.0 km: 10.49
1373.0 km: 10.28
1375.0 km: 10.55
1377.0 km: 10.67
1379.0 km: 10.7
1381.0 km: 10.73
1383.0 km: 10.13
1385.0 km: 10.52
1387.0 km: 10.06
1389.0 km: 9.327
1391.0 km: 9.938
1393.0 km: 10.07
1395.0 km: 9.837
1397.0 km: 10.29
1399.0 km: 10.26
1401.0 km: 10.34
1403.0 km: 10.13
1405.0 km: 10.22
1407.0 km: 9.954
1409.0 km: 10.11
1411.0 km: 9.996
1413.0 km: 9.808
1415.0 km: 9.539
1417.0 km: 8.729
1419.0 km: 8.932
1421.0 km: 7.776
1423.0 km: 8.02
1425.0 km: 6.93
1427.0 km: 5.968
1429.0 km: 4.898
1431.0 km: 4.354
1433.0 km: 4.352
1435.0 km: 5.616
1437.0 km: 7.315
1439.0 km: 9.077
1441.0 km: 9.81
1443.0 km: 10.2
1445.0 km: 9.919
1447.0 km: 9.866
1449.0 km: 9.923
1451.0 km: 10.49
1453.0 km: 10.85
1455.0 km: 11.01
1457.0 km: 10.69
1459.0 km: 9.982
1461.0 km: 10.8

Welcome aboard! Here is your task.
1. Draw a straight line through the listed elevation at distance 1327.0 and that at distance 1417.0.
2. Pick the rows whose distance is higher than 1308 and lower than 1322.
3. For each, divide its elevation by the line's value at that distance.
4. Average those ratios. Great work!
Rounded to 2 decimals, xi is 0.97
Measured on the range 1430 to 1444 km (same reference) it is 0.86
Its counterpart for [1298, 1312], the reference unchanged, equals 0.92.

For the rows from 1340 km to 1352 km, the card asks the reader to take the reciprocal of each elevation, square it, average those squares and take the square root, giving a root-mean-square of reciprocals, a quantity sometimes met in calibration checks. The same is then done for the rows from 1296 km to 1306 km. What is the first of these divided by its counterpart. 0.95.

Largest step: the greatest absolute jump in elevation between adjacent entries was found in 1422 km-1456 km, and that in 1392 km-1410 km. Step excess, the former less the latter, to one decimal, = 1.3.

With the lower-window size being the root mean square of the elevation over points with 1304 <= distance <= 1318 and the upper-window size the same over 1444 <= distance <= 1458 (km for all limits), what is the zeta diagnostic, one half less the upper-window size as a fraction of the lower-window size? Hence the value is -0.553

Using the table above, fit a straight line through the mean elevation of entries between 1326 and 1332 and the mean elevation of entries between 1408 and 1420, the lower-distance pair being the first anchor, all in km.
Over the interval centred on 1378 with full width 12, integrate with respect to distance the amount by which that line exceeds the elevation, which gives -10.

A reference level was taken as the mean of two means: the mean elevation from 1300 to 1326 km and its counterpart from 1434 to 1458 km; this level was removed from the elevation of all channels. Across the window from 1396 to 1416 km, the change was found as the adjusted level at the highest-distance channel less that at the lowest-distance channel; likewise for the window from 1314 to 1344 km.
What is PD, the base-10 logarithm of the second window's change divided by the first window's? -0.66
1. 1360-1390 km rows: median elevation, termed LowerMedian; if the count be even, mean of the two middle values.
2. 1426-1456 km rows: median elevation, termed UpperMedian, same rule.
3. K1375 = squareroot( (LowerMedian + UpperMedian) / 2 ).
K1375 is 3.19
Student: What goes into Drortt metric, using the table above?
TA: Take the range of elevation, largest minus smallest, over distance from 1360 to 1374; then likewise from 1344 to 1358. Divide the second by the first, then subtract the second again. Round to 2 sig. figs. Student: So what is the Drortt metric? -0.10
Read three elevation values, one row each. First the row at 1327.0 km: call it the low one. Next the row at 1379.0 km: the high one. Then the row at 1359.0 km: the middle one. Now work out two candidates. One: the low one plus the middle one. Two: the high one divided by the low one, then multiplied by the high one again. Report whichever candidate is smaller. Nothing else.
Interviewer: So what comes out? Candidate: 11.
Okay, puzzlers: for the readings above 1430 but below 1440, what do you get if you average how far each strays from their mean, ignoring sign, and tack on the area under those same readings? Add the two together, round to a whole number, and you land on 63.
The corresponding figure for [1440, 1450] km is 100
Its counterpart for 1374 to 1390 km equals 166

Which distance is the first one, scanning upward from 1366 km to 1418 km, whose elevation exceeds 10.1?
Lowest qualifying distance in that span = 1367.0 km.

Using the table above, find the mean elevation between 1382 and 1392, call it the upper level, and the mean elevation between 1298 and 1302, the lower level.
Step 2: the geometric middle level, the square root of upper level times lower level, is 9.8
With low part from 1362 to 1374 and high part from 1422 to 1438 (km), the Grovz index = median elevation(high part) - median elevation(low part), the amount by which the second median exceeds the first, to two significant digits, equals -5.1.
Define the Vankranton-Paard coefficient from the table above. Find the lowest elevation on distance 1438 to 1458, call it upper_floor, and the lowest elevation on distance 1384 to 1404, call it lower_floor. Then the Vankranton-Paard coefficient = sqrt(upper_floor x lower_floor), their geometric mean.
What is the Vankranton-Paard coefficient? 9.2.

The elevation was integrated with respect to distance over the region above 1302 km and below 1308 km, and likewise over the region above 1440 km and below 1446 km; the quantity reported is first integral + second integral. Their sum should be 117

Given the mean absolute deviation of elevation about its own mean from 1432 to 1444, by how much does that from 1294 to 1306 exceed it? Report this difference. -1.8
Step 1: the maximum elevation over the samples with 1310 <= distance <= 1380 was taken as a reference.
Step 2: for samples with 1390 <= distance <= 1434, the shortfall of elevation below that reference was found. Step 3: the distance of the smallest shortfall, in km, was 1401.0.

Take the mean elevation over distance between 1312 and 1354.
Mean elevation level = 10.1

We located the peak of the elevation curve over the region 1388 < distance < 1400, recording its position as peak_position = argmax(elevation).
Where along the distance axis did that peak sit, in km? 1397.0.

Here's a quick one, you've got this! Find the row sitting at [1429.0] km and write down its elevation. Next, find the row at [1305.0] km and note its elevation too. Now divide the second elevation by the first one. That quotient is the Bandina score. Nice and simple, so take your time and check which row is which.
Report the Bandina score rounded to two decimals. 1.98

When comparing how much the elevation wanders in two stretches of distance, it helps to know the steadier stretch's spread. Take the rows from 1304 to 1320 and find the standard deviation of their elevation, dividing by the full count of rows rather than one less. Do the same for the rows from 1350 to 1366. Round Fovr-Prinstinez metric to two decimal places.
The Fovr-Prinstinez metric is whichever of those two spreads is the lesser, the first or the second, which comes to 0.20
